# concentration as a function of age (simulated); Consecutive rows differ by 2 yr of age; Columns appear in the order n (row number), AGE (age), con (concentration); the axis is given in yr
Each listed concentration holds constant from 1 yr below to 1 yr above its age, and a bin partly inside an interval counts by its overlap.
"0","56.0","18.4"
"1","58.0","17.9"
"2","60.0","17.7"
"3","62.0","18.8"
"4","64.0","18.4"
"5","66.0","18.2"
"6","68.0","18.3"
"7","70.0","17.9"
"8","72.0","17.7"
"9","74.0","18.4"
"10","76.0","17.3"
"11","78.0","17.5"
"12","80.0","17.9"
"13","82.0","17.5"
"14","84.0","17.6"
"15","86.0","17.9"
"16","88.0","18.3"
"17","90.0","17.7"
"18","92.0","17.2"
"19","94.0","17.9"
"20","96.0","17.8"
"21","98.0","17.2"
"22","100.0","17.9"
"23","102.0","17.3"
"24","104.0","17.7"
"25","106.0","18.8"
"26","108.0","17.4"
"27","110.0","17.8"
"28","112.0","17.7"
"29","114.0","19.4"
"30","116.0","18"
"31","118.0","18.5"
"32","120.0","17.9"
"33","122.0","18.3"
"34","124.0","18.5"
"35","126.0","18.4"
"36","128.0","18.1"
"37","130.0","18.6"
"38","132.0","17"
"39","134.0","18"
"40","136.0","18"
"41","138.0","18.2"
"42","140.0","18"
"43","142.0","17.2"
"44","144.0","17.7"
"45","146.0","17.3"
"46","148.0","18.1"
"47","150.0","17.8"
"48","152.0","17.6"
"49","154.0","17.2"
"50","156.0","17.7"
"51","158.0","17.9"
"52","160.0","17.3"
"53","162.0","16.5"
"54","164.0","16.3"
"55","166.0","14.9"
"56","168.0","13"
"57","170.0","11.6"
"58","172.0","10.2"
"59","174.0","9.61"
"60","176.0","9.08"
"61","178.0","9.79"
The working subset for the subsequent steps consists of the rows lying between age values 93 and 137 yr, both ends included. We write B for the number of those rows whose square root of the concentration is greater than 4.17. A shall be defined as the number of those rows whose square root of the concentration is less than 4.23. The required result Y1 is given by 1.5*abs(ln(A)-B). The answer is 25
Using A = 8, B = 19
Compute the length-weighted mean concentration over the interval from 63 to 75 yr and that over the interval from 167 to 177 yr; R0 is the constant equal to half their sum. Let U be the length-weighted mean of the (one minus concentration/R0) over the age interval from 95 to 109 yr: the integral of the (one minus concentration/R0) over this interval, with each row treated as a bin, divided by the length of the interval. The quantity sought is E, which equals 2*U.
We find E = -0.46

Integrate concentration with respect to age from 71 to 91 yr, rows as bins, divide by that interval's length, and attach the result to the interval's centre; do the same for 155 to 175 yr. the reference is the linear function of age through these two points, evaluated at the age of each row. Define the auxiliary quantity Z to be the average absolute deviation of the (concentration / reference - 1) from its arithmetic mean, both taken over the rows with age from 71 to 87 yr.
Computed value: 0.017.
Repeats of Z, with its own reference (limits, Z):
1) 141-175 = 0.138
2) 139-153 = 0.020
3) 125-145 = 0.020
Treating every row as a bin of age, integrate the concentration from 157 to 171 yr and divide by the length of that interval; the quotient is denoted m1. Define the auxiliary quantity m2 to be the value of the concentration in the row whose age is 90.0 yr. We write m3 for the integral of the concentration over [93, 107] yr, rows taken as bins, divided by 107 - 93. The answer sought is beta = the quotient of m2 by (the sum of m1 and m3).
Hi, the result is 0.534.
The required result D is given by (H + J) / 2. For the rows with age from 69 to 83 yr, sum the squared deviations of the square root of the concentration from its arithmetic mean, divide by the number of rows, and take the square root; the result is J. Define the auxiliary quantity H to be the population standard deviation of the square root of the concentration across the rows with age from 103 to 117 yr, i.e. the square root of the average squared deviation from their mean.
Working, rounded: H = 0.08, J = 0.040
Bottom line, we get 0.059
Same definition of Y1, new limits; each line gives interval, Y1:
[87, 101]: 5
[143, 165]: 6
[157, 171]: 1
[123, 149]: 13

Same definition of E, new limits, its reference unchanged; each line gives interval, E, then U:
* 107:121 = -0.51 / -0.255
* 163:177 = 0.32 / 0.161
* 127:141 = -0.49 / -0.247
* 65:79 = -0.48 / -0.241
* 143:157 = -0.44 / -0.222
